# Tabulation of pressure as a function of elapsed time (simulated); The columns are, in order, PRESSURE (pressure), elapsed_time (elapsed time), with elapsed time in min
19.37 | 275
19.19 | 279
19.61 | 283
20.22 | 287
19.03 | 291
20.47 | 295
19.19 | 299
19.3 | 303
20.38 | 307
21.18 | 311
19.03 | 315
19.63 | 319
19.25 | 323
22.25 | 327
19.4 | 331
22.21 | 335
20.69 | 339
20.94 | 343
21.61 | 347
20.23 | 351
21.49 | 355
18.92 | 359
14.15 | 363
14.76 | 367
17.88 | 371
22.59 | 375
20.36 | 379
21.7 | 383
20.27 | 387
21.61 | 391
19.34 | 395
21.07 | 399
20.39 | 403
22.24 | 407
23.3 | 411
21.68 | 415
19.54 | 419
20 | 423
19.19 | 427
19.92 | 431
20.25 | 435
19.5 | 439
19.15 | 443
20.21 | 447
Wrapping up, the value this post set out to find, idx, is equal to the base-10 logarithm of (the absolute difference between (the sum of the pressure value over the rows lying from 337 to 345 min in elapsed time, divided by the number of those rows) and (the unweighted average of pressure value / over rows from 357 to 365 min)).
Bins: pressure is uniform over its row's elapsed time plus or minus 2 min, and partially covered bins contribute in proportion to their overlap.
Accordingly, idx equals 0.6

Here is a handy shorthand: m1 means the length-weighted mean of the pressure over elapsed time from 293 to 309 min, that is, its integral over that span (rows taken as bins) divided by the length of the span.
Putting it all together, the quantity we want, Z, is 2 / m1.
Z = 0.101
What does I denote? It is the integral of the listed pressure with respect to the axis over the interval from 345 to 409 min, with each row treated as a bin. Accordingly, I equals 1274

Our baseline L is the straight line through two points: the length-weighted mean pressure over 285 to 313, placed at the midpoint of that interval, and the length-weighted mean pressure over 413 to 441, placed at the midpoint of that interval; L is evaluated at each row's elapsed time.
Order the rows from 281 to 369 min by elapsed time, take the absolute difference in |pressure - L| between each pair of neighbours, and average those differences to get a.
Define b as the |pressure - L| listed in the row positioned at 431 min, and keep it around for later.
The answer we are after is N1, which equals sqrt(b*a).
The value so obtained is 0.29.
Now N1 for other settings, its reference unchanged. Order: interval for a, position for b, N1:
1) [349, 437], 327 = 1.71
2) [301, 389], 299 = 0.99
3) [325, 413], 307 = 0.75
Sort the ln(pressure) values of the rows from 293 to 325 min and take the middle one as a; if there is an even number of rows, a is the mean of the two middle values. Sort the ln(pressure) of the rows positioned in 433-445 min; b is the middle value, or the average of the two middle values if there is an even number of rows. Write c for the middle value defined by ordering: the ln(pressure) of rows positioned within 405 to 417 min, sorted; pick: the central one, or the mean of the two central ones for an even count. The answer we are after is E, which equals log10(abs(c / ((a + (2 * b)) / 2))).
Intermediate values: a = 2.97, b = 2.97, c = 3.10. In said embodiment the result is -0.157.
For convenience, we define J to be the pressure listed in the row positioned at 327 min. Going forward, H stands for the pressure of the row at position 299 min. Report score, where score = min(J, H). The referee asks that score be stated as 19.2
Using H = 19.19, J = 22.25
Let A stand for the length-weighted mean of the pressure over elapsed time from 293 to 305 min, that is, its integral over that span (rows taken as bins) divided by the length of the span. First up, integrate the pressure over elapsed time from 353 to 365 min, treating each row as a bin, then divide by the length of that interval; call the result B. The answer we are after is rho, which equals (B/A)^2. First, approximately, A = 19.7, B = 18.2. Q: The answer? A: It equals 0.86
